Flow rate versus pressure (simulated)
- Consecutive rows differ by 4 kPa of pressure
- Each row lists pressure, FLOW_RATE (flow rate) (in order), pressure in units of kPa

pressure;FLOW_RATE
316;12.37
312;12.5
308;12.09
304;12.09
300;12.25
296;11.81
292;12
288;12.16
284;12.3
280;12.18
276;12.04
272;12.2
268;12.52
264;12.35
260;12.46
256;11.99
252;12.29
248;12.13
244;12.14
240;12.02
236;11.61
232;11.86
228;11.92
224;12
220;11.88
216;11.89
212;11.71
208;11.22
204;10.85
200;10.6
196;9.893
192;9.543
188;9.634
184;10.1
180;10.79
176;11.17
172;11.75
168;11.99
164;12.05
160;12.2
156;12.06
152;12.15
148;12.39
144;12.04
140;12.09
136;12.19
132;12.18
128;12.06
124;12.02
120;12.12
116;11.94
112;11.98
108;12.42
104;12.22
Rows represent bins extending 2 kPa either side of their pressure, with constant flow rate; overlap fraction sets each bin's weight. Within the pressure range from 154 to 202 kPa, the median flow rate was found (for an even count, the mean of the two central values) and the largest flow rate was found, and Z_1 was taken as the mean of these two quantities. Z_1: 11.6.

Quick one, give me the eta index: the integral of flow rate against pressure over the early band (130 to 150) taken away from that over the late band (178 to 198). -44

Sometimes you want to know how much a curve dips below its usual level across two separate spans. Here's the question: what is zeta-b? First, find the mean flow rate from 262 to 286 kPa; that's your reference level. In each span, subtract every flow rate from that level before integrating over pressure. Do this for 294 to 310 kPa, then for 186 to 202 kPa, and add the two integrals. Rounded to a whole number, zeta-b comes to 41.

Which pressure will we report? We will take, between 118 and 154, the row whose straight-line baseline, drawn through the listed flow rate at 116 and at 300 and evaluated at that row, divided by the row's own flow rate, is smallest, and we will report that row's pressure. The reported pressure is 148 kPa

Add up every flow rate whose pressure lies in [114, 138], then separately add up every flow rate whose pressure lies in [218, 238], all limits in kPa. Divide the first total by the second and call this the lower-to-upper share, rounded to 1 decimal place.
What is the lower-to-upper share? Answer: 1.2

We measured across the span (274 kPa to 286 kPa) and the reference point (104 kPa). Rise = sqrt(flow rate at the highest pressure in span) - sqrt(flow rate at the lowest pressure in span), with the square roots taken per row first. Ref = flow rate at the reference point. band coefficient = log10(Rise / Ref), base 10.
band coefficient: -2.5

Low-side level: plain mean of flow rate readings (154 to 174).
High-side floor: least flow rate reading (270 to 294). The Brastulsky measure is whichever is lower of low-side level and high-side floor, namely 12.00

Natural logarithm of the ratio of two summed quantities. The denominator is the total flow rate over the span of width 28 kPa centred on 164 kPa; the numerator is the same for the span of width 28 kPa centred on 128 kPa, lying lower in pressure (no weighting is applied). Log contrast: 0.01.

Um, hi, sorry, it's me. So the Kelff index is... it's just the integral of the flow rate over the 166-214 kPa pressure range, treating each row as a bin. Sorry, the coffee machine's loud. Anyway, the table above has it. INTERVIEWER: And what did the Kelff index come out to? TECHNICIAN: 517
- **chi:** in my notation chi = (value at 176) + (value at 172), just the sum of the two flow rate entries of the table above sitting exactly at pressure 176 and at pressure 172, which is 22.9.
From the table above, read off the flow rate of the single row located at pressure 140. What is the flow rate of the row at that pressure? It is 12.09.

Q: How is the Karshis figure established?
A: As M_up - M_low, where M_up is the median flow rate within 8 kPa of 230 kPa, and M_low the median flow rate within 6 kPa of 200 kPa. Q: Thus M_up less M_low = 1.3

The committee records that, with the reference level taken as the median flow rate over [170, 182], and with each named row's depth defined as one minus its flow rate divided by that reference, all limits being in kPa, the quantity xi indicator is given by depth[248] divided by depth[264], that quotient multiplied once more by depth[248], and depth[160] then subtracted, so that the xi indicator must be 0.02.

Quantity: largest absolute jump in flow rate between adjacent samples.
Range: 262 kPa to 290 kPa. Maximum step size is 0.320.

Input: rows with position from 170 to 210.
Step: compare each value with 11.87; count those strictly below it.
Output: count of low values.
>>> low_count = 10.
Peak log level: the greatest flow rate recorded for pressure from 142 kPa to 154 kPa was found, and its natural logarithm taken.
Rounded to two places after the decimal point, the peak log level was 2.52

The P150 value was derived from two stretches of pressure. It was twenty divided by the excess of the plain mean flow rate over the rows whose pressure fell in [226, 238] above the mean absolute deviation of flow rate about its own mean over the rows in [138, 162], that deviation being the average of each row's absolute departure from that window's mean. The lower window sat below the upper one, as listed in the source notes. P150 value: 1.709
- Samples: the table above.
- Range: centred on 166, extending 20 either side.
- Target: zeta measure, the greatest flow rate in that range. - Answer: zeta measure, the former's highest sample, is 12.39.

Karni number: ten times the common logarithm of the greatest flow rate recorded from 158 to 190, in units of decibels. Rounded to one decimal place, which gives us 10.9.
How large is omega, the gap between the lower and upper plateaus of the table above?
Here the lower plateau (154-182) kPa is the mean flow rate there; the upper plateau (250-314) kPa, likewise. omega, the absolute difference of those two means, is 0.49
